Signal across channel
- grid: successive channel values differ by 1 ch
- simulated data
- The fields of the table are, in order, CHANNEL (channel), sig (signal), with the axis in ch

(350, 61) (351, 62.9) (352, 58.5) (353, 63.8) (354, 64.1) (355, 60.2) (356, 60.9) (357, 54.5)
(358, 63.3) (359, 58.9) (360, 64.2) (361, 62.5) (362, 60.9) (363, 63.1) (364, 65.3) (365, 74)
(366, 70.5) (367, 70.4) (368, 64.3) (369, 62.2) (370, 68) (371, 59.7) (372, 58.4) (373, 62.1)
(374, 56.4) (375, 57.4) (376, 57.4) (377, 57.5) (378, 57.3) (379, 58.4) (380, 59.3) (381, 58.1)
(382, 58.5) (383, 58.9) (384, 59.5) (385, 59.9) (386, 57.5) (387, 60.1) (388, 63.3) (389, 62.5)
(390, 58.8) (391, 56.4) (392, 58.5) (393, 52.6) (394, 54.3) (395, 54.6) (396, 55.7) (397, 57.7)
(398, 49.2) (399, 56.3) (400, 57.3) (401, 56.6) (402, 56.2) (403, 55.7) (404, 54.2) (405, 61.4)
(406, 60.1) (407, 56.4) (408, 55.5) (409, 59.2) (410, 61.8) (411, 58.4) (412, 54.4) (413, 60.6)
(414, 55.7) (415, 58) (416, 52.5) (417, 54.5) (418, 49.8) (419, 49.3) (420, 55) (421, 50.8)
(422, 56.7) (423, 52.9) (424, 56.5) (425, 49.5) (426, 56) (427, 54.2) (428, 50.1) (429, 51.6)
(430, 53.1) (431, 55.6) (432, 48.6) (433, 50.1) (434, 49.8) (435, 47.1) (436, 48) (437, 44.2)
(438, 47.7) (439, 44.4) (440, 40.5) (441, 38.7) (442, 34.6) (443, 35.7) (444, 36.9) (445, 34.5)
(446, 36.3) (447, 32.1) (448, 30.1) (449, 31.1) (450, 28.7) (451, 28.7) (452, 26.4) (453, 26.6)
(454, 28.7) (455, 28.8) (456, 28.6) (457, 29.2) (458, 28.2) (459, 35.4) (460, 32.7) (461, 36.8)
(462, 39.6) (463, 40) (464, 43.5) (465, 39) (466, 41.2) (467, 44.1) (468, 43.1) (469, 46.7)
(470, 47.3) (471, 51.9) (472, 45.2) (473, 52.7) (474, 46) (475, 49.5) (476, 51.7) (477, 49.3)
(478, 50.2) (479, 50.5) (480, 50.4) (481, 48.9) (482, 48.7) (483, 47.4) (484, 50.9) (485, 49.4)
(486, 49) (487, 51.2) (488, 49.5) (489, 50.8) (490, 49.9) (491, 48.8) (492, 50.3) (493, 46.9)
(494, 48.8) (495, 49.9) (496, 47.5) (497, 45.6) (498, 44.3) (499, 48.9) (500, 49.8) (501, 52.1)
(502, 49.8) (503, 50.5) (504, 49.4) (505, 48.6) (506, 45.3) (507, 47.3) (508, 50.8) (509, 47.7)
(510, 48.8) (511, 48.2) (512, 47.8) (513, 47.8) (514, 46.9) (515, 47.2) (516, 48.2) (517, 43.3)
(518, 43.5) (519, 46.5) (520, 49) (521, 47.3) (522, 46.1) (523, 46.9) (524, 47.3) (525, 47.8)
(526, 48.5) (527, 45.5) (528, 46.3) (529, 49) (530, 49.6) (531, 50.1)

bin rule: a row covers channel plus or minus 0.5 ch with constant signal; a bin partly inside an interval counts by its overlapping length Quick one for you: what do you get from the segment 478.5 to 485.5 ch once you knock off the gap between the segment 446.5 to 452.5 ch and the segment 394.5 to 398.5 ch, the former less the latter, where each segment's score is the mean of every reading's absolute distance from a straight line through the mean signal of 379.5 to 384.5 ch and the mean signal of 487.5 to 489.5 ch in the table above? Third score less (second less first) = -19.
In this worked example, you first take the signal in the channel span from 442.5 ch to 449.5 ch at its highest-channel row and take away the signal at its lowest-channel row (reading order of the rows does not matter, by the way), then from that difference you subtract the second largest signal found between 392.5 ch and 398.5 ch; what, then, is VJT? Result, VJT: -60.3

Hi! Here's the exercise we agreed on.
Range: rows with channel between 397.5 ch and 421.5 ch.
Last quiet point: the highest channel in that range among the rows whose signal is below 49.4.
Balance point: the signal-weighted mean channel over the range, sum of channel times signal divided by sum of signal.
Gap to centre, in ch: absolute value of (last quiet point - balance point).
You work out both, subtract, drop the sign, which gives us 9.6 ch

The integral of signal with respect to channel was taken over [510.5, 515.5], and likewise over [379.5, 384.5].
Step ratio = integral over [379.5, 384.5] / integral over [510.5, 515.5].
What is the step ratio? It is 1.2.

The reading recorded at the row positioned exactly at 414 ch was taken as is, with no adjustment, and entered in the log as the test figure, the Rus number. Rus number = 55.7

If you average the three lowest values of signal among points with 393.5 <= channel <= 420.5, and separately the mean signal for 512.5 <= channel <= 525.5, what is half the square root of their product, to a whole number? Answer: 24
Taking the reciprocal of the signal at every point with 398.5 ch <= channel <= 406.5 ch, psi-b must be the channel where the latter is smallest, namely 405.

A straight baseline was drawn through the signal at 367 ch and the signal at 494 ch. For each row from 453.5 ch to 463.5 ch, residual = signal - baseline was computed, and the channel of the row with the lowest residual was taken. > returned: 454 ch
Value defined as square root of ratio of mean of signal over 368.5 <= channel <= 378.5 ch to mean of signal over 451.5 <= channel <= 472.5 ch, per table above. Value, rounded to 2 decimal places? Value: 1.26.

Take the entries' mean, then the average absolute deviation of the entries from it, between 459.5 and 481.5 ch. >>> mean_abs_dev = 4.5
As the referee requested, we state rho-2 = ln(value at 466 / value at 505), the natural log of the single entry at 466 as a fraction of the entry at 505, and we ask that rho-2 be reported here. -0.17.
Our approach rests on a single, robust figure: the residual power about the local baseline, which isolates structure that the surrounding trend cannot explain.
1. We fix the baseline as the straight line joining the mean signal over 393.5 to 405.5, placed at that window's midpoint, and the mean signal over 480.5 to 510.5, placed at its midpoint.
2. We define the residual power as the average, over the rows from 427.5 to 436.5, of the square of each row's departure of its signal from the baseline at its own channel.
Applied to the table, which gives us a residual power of 15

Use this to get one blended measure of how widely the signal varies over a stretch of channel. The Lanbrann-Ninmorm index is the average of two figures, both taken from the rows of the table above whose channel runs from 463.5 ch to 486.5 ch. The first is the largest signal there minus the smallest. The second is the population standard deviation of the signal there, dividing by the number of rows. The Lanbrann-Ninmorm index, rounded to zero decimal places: 9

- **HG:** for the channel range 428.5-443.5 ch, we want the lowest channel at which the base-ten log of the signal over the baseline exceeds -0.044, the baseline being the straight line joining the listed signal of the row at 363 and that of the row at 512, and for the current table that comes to 429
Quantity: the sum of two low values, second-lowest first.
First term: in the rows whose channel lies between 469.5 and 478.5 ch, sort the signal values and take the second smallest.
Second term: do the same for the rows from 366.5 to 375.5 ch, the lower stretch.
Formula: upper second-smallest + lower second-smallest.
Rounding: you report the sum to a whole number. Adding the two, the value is 103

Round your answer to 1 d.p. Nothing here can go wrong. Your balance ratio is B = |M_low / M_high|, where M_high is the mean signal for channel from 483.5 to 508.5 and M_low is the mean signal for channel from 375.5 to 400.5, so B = 1.2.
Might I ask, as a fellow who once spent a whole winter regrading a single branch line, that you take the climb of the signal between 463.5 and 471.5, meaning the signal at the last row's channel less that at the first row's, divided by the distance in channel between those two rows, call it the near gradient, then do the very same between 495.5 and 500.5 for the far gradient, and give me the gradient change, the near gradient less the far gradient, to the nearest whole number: 1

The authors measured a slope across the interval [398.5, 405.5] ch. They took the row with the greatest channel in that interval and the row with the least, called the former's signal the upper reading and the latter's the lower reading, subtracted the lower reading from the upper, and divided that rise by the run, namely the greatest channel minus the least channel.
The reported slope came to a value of 0.85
